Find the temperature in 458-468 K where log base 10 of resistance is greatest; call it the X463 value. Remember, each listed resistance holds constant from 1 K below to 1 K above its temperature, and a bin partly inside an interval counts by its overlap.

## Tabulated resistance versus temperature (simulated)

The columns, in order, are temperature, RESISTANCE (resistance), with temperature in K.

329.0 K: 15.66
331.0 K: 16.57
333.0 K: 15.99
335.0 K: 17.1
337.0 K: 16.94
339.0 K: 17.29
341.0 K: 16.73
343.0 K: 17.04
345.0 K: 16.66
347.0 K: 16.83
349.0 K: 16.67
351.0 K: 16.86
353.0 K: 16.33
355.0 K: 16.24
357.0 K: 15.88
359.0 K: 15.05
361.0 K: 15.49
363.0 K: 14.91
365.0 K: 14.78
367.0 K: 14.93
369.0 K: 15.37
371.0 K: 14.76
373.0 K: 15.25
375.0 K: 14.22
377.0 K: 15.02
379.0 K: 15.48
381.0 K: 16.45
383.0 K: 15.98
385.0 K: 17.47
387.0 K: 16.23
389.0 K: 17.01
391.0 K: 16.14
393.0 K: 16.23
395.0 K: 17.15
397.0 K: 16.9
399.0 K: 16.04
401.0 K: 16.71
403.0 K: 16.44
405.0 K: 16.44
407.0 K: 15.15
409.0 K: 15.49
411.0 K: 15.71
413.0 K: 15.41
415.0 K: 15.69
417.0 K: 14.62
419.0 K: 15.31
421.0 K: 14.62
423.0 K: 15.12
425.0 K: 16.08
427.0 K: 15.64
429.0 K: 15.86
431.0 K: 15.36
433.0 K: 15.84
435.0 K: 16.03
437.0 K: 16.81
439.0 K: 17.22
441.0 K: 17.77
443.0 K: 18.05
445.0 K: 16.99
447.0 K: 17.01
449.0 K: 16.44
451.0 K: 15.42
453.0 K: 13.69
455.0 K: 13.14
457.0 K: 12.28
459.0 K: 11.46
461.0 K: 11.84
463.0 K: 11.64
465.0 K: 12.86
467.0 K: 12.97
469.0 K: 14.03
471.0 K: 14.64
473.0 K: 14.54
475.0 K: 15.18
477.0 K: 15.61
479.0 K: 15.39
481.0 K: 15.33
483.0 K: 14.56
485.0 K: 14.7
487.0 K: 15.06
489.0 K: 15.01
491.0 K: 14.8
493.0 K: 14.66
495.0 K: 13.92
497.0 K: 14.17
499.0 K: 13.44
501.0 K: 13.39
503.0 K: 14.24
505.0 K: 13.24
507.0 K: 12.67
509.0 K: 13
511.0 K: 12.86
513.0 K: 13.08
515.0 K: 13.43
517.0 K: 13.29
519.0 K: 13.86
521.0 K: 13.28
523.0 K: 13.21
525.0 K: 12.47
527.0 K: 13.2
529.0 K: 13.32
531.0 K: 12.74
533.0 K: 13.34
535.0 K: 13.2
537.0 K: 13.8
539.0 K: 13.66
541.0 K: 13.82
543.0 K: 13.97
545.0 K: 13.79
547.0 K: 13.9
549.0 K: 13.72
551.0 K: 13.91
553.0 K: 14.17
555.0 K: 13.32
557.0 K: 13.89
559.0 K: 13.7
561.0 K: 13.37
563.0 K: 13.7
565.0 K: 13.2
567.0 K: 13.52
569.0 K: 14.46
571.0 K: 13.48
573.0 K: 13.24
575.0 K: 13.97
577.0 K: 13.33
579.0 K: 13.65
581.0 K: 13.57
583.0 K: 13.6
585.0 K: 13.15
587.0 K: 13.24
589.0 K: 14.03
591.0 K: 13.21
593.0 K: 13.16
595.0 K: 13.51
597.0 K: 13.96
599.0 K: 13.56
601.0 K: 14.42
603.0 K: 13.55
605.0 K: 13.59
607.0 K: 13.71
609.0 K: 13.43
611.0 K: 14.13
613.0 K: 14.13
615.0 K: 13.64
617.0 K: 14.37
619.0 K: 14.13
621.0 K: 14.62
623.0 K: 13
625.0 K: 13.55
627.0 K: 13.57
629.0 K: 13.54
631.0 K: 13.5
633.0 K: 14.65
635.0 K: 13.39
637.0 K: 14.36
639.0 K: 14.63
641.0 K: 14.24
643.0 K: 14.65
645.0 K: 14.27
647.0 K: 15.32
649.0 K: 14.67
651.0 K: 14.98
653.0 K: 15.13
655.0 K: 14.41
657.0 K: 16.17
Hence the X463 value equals 467.0 K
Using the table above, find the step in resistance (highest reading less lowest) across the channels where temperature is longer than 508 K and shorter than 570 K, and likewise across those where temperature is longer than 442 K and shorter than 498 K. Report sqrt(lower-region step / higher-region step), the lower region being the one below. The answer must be 1.82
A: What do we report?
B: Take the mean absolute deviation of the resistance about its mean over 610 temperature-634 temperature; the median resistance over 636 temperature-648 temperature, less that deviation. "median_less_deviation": 14.1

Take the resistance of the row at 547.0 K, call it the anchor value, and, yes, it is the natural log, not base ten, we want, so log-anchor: 2.63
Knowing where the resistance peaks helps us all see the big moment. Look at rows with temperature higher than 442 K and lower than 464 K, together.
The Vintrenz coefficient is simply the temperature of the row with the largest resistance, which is 443.0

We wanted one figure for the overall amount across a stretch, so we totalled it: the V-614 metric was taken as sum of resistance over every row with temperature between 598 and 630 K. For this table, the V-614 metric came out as 221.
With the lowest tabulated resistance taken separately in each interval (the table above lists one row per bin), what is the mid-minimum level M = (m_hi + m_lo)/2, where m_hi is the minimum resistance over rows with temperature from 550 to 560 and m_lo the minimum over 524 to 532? 12.9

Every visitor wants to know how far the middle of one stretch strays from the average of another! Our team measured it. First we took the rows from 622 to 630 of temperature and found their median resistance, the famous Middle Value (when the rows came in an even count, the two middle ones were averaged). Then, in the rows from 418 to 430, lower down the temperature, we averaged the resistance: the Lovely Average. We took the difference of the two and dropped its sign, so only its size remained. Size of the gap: 1.9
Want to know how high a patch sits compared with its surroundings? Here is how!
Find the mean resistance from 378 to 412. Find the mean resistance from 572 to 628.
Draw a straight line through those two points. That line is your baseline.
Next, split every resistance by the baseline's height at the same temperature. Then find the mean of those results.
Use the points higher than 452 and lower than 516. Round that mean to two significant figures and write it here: 0.91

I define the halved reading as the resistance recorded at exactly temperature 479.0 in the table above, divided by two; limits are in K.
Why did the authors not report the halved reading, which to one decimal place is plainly 7.7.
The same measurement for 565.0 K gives 6.6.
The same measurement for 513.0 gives 6.5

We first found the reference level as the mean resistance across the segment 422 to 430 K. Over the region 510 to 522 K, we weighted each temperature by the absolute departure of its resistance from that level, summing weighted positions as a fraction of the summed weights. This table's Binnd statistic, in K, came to 515.7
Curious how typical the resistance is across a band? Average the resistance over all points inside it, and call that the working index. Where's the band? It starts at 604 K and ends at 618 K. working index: 13.9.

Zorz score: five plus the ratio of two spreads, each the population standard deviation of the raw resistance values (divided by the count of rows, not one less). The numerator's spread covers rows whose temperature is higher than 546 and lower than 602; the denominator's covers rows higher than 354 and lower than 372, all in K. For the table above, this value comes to 5.7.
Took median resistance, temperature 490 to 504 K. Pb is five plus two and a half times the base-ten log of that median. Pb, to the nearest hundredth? 7.88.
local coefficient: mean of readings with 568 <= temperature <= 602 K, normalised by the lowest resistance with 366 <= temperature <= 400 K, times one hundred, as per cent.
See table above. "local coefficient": 96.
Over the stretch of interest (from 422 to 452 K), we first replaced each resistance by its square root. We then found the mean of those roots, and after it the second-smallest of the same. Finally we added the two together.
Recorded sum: 8.0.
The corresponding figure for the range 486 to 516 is 7.3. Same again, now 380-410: 8.0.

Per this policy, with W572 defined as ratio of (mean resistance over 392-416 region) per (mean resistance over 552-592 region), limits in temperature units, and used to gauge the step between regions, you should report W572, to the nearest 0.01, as 1.19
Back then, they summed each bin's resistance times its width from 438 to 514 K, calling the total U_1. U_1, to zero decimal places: 1093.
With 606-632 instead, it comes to 359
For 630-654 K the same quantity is 348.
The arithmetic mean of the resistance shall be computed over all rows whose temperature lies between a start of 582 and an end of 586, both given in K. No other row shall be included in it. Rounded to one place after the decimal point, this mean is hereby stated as 13.4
